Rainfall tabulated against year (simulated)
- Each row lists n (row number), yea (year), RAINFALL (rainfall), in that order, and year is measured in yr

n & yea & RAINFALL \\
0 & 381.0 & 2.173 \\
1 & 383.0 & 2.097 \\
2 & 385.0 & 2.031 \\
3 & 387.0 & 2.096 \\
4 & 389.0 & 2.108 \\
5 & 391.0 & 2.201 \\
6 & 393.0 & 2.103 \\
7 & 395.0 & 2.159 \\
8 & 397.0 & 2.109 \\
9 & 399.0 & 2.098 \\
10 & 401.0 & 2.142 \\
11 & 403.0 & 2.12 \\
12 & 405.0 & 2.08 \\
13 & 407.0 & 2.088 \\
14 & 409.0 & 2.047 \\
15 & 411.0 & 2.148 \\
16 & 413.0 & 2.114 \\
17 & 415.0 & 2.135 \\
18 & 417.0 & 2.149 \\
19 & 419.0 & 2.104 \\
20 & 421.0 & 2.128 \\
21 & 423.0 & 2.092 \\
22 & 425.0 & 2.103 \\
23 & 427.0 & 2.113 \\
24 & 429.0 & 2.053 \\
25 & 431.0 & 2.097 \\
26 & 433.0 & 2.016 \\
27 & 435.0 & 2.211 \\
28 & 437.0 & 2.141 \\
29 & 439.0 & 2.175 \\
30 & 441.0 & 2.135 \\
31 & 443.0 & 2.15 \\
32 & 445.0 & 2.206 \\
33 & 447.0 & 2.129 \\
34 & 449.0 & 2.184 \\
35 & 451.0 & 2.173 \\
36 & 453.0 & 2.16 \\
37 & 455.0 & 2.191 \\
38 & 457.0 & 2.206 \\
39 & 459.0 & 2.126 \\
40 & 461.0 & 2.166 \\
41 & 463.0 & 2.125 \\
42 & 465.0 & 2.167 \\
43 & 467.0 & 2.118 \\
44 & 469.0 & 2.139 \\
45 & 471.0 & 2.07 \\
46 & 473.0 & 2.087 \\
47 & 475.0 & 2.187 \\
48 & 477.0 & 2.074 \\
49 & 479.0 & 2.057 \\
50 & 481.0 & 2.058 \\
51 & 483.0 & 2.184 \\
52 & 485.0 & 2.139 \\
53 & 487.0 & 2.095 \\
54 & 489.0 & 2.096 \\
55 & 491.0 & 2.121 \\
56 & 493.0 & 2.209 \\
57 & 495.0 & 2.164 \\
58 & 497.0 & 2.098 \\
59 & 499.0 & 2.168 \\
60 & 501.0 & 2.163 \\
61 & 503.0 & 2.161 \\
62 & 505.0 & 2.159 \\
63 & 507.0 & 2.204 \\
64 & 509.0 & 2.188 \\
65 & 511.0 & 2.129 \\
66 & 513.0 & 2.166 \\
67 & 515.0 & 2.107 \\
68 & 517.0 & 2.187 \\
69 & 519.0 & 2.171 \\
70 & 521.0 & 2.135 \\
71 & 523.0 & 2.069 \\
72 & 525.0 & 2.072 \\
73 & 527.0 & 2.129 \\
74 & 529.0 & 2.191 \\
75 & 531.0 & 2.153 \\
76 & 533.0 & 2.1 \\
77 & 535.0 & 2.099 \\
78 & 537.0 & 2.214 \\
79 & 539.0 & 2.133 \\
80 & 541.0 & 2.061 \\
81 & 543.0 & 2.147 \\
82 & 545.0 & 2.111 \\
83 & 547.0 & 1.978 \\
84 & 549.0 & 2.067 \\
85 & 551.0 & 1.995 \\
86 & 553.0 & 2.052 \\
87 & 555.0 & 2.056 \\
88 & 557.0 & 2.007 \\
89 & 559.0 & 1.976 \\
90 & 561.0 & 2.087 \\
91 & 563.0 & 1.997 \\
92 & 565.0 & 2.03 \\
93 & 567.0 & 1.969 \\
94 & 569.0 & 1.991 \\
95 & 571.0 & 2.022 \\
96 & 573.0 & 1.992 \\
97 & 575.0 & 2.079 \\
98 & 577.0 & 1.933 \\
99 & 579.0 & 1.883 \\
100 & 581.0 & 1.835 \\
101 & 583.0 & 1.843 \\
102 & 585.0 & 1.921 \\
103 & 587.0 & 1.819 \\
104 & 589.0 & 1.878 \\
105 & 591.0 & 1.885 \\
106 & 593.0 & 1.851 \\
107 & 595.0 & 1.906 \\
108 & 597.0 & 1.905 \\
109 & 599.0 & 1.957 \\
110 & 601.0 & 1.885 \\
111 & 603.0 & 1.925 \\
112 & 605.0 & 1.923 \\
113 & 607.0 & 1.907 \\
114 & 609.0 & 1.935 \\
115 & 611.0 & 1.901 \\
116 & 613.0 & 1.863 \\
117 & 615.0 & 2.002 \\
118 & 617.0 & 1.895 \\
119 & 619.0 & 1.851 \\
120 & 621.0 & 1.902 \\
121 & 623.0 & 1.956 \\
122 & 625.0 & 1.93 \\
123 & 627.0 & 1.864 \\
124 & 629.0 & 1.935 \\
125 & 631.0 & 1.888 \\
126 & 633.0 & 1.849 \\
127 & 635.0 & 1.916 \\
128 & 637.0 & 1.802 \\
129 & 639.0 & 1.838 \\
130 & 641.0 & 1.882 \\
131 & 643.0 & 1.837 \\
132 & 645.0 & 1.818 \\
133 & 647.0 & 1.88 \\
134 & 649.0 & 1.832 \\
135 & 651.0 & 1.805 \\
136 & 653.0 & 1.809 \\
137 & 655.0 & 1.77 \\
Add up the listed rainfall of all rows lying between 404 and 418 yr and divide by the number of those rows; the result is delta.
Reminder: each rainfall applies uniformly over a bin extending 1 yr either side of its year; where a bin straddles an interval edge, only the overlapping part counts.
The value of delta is 2.11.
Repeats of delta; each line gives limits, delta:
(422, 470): 2.14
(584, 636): 1.90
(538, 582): 2.02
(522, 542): 2.12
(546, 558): 2.03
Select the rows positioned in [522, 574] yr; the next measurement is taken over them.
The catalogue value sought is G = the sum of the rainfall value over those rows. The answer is 54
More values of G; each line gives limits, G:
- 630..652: 20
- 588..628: 38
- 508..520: 13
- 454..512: 62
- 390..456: 70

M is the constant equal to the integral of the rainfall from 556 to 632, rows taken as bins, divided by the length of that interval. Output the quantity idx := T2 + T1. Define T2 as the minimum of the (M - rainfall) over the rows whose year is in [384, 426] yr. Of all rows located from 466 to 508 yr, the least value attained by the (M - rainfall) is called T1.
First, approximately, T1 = -0.28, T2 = -0.271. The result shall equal -0.55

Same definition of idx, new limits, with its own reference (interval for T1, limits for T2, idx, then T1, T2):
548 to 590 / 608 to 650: -0.23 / -0.16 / -0.072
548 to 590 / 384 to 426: -0.43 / -0.16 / -0.271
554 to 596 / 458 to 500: -0.44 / -0.16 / -0.279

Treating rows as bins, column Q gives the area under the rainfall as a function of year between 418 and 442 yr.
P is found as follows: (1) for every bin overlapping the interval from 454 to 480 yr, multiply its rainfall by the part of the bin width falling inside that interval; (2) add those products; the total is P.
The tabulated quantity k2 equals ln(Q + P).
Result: 4.7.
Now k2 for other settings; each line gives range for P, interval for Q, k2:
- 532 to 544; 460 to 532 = 5.2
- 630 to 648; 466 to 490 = 4.4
